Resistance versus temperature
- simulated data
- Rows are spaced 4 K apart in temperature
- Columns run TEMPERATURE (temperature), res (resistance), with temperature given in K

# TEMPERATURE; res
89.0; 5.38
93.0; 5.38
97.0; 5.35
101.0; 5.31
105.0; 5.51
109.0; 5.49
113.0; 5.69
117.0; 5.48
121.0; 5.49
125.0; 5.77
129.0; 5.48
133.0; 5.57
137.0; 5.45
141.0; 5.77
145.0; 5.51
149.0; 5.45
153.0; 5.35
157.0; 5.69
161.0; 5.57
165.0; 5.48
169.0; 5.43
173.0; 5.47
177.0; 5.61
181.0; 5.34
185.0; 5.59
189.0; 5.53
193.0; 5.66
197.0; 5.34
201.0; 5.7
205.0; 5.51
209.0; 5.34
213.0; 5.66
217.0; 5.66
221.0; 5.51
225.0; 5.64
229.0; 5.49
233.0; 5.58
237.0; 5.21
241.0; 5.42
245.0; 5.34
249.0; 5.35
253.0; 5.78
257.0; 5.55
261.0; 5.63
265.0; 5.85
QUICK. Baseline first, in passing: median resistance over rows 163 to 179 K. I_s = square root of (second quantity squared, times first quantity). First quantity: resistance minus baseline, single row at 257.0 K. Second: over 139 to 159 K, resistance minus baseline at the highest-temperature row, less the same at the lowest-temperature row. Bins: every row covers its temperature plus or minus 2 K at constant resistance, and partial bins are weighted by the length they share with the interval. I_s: 0.022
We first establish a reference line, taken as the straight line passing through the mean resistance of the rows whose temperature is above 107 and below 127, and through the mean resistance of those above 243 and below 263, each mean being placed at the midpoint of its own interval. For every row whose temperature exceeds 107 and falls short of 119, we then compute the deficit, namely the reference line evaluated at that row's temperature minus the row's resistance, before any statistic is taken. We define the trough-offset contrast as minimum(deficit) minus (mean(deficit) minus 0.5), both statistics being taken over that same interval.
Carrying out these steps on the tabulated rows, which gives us 0.36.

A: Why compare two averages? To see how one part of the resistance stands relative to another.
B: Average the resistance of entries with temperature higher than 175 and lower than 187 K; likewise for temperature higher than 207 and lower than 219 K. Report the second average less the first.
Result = 0.04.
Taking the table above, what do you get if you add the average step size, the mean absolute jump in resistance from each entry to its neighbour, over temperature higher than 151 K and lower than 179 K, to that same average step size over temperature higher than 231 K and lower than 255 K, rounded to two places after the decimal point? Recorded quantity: 0.35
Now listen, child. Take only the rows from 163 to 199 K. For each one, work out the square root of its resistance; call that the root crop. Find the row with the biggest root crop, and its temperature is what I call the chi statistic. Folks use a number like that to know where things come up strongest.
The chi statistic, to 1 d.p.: 193.0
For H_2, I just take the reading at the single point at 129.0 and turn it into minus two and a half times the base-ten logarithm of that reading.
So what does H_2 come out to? -1.85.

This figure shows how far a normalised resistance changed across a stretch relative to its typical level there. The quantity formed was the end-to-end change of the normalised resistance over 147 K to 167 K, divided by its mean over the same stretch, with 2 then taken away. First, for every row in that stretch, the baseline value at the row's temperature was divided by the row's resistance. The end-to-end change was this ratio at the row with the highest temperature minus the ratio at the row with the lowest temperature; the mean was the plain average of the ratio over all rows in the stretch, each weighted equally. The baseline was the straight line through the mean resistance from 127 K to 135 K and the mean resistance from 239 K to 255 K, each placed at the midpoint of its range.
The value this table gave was -2.01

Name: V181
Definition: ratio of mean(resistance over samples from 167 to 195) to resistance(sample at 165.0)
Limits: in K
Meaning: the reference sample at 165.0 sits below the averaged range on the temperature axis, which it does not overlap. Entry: 1.007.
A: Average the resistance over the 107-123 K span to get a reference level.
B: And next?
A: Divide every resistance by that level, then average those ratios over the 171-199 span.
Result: 0.99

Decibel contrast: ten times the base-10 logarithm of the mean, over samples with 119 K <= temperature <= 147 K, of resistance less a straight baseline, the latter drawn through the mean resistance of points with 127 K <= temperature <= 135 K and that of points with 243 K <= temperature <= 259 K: -13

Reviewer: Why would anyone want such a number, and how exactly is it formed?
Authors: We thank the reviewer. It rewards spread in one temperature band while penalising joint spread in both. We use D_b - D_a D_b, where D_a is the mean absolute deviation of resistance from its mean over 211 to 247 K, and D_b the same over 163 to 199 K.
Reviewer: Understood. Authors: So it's 0.081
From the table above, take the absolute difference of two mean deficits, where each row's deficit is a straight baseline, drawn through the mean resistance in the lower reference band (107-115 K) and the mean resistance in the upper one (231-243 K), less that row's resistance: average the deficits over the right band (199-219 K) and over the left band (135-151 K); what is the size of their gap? 0.13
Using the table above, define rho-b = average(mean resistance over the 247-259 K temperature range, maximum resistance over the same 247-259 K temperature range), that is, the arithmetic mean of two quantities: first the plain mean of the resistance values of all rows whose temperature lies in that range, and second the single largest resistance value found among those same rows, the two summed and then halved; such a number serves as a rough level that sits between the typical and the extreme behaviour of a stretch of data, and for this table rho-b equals 5.67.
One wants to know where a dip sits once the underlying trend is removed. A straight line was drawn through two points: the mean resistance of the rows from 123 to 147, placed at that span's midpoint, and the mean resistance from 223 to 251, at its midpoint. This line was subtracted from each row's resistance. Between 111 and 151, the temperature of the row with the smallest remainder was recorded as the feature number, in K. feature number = 117.0 K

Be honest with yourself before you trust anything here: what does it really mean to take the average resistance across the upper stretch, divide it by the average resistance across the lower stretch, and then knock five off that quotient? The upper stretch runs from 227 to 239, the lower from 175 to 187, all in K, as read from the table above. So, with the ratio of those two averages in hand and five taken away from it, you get -4.02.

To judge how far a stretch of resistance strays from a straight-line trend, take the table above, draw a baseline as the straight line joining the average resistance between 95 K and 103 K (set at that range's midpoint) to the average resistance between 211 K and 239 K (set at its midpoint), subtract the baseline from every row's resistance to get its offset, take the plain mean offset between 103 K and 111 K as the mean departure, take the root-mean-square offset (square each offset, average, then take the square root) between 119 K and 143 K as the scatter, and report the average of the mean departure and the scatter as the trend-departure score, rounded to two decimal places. 0.20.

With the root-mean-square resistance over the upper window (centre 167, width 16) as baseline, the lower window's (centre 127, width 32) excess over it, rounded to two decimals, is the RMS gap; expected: 0.10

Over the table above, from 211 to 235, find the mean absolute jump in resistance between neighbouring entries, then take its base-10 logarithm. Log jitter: -0.98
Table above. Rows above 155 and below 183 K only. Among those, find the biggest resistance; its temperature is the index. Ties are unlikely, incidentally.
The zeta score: 157.0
